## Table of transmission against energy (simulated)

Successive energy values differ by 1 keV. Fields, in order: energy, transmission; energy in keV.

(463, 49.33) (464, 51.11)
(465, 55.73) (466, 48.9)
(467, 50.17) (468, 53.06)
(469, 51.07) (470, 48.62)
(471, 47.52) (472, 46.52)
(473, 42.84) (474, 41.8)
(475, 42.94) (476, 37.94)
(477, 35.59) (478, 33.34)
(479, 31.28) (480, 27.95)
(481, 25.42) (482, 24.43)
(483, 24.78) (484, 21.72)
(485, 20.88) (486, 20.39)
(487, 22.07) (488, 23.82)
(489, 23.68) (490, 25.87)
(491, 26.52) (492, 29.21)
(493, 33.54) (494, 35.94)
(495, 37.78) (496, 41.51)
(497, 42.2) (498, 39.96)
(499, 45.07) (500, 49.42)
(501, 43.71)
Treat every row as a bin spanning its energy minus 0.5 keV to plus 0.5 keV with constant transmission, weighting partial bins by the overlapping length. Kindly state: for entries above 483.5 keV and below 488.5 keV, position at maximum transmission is 488 keV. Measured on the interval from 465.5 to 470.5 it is 468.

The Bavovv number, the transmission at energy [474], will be 41.8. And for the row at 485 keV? 20.88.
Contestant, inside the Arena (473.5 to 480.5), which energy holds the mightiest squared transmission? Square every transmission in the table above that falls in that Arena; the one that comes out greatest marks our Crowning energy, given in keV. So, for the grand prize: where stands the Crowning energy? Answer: 475 keV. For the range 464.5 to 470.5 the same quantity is 465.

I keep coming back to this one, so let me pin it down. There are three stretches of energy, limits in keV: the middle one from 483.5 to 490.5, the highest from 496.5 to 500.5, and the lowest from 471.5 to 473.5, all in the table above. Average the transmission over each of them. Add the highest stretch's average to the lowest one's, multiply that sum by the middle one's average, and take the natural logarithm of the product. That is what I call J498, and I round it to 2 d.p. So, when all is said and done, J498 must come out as 7.61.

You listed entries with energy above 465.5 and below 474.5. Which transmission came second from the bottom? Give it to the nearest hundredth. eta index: 42.84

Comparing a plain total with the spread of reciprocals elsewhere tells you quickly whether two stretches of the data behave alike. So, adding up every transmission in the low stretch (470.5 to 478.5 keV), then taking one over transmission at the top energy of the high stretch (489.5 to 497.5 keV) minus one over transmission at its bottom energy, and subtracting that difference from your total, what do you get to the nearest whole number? 329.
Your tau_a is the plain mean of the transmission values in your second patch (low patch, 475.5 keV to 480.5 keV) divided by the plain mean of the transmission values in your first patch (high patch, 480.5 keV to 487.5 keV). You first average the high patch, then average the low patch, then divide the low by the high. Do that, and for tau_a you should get 1.5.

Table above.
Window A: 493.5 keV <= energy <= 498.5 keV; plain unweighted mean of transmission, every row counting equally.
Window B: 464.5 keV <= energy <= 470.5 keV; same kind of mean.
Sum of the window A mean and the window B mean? 91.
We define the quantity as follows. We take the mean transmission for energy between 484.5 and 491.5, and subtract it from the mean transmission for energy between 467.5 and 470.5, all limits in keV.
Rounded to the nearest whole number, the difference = 28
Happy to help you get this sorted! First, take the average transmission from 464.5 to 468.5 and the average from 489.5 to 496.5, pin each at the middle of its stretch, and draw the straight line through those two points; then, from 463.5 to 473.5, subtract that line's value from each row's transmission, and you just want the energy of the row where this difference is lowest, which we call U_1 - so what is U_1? 473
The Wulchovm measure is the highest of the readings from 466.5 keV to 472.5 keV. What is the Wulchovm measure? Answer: 53.06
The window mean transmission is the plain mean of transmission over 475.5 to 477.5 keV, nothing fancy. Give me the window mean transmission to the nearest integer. 37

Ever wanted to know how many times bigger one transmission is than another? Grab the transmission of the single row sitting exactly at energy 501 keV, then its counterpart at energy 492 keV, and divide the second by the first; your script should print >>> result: 0.67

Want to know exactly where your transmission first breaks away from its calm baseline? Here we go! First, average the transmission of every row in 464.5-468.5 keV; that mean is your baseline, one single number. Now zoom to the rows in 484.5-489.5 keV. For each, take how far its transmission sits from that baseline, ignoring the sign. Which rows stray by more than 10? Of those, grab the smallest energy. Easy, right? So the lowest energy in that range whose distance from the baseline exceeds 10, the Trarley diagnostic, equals 485 keV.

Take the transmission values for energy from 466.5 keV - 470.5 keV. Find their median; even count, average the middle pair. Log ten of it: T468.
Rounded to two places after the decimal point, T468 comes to 1.70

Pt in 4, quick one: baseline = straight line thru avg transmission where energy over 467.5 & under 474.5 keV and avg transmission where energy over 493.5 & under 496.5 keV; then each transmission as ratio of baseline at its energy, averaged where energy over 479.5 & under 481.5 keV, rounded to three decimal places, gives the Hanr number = 0.609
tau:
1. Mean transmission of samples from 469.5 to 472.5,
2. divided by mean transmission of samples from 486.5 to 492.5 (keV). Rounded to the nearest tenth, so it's 1.9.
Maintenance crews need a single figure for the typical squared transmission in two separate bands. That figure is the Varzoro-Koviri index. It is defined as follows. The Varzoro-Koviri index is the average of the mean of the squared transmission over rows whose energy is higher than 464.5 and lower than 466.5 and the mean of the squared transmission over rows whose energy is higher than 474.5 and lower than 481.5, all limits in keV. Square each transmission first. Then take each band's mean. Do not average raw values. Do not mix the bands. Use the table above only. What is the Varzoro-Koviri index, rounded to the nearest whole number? 1950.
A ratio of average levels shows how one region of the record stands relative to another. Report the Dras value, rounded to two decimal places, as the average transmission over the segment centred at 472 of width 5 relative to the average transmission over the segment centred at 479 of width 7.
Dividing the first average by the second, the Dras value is 1.47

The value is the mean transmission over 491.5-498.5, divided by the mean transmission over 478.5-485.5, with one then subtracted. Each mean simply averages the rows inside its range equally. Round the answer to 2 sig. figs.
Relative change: 0.47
